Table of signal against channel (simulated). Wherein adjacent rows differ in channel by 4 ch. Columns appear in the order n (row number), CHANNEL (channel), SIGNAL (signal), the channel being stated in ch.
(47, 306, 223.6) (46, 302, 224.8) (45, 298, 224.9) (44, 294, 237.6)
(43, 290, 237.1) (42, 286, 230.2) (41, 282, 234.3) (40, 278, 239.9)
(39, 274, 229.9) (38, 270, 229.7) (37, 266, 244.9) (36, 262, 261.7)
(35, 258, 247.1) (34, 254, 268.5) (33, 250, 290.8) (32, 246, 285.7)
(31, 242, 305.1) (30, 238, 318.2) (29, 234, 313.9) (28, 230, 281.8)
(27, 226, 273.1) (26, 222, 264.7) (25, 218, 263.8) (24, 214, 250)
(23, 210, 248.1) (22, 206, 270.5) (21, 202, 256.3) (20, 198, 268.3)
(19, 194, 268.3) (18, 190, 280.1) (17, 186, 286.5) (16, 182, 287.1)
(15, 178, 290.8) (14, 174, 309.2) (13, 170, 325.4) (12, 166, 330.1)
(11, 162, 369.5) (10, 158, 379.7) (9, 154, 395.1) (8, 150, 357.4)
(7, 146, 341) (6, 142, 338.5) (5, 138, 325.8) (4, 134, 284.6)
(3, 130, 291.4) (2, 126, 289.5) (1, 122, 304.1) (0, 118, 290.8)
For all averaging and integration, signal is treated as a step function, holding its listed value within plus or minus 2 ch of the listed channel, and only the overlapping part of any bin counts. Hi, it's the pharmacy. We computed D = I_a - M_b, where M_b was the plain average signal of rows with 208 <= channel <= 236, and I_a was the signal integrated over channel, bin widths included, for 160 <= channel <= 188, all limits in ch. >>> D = 8524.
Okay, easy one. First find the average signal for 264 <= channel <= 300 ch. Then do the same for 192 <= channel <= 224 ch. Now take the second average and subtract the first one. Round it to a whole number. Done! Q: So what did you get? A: 27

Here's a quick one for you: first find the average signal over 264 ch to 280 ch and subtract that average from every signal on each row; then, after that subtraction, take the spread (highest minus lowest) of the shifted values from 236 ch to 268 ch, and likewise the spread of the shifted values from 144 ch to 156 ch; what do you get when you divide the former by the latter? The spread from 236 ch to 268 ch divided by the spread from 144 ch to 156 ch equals 1.4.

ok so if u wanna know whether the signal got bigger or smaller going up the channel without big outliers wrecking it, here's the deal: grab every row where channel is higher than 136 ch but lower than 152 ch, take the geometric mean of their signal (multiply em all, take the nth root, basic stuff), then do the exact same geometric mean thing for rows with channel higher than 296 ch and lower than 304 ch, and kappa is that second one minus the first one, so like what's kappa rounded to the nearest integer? -116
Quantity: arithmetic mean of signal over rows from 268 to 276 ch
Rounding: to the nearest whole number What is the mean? 230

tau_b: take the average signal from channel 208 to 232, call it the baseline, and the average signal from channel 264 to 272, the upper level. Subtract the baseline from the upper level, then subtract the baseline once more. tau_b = -290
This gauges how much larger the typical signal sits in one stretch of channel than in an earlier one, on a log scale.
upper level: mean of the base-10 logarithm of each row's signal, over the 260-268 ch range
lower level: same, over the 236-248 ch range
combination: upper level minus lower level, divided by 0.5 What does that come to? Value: -0.16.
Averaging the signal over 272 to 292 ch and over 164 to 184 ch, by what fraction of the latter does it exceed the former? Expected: 0.24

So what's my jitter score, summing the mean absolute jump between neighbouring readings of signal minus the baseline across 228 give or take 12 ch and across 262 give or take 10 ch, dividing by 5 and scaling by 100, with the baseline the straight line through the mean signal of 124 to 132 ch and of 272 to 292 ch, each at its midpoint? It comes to 572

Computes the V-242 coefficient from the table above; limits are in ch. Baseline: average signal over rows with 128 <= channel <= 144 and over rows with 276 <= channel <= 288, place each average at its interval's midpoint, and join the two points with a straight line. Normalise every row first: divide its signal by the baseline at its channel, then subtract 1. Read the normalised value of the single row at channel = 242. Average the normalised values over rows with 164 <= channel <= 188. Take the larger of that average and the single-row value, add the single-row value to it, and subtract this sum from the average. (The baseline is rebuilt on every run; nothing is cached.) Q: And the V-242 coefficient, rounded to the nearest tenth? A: -0.3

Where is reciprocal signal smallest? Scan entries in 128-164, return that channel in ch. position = 154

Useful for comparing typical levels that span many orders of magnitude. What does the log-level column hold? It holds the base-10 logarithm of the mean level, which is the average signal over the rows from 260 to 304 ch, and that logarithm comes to 2.37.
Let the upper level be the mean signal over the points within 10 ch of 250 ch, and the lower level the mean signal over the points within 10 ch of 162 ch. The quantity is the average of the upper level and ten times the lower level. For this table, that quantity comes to 1940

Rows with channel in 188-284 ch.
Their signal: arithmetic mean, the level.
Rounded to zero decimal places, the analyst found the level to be 266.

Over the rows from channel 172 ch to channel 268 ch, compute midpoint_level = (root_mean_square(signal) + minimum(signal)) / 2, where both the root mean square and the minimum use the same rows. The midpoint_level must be 261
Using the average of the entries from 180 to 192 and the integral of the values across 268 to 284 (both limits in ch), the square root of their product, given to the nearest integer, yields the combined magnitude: 1031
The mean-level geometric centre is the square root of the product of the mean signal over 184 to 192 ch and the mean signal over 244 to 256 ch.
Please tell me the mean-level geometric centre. 282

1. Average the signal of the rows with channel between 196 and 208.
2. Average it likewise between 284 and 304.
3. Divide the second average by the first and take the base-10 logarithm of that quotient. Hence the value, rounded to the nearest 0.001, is -0.060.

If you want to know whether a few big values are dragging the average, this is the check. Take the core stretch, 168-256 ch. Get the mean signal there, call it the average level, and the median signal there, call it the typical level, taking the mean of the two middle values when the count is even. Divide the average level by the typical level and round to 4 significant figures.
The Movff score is 1.004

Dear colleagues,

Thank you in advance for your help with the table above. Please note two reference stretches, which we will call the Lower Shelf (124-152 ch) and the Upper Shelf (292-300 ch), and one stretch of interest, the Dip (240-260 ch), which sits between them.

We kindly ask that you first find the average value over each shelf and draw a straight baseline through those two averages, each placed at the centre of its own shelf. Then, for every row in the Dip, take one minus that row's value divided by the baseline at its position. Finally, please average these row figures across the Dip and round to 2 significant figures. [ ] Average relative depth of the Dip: -0.088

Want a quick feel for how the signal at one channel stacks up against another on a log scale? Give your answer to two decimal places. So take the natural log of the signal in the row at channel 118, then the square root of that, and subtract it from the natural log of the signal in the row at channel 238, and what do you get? 3.38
